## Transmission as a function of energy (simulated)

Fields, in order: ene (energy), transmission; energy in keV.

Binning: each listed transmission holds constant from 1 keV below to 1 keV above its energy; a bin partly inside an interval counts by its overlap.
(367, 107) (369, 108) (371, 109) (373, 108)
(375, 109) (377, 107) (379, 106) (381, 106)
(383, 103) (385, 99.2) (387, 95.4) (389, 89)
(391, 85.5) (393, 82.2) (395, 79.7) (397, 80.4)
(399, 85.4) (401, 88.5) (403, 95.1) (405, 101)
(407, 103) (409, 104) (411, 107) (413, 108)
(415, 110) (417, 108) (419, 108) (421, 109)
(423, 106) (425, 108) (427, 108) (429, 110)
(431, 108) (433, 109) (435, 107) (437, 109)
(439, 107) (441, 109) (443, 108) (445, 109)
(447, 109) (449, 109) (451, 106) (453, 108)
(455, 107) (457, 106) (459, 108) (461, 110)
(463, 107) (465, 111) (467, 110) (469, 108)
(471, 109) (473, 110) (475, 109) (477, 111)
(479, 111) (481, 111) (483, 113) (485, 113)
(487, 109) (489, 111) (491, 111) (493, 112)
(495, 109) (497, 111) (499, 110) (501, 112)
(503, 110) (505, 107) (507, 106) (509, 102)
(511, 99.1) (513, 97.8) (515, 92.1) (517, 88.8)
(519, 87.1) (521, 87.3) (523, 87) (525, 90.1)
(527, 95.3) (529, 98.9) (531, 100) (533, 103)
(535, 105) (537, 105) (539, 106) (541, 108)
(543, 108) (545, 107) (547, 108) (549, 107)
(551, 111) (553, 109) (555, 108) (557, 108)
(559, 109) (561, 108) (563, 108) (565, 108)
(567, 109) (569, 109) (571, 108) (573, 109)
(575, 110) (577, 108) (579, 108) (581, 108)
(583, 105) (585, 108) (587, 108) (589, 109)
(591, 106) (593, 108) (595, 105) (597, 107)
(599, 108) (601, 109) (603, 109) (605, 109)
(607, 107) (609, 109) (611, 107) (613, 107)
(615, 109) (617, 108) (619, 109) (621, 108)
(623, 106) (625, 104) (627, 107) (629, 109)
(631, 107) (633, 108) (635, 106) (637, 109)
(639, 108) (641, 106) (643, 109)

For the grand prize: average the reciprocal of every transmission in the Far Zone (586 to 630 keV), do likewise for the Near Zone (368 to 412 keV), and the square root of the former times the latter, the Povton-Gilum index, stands 0.0098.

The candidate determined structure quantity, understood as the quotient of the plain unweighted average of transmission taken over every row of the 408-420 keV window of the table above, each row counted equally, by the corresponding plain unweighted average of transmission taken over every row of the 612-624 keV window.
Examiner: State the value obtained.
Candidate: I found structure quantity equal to 1.00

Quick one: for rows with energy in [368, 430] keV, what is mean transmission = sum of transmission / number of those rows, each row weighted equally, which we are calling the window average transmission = 101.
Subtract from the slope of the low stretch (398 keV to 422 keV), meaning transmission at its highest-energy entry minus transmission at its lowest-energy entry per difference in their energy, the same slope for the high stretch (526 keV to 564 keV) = 0.7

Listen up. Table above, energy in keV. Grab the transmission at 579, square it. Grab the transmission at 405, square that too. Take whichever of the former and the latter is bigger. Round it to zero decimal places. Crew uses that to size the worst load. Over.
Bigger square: 11664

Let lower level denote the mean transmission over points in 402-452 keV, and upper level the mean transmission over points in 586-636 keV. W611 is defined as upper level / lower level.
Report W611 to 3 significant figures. 1.01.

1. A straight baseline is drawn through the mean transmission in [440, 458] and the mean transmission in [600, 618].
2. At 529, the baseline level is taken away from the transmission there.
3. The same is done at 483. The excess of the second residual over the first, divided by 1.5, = 9.5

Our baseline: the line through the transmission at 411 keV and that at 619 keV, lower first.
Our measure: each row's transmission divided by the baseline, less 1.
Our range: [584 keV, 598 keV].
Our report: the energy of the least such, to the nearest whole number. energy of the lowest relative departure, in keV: 595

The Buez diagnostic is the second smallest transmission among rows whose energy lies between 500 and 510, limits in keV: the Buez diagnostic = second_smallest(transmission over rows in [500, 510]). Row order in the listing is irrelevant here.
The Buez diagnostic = 106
